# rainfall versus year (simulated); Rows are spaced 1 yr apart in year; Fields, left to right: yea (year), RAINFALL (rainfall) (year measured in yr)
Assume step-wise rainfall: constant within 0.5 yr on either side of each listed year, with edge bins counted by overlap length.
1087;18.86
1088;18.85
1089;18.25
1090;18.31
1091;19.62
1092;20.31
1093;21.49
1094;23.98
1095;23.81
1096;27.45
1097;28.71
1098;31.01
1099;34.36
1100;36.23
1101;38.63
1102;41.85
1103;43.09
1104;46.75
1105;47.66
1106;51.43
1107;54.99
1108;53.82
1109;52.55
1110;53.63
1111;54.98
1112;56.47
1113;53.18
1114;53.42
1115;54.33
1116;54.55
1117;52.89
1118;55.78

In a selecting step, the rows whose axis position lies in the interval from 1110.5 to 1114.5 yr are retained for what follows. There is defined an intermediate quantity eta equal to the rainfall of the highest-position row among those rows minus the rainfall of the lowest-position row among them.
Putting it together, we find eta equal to -2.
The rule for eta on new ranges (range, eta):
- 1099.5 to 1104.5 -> 11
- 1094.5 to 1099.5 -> 11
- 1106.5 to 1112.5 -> 1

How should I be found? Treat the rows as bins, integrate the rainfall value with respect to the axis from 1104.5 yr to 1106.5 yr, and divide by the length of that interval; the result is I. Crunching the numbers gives 49.5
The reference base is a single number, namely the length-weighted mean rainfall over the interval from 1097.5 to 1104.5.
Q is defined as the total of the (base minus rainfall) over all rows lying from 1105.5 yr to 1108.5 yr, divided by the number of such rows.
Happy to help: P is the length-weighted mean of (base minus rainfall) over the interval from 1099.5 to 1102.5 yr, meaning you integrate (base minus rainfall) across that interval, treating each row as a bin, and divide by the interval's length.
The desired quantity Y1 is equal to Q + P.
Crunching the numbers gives -15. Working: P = -0.1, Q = -15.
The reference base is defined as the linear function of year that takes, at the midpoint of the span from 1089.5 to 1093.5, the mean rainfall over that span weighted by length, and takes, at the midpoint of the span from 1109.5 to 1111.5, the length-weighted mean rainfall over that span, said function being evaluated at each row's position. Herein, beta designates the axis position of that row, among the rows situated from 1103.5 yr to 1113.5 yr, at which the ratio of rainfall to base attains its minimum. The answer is 1113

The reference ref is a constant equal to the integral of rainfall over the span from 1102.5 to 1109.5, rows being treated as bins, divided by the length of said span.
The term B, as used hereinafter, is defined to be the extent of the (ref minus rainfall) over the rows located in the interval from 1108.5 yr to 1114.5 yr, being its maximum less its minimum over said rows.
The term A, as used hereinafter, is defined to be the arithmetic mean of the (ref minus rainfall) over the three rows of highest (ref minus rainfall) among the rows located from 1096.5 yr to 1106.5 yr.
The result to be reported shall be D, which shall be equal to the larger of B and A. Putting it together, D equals 19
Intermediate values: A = 19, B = 4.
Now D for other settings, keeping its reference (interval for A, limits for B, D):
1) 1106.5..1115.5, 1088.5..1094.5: 6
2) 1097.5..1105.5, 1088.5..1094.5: 16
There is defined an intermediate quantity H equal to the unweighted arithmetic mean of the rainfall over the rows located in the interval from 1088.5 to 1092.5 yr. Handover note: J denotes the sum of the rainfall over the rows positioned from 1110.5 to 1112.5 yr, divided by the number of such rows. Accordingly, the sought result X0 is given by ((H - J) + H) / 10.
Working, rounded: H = 19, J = 56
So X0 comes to -1.7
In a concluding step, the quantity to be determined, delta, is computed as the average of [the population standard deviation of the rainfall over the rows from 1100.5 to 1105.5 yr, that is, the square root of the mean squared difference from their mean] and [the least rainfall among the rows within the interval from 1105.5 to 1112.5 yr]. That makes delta 27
